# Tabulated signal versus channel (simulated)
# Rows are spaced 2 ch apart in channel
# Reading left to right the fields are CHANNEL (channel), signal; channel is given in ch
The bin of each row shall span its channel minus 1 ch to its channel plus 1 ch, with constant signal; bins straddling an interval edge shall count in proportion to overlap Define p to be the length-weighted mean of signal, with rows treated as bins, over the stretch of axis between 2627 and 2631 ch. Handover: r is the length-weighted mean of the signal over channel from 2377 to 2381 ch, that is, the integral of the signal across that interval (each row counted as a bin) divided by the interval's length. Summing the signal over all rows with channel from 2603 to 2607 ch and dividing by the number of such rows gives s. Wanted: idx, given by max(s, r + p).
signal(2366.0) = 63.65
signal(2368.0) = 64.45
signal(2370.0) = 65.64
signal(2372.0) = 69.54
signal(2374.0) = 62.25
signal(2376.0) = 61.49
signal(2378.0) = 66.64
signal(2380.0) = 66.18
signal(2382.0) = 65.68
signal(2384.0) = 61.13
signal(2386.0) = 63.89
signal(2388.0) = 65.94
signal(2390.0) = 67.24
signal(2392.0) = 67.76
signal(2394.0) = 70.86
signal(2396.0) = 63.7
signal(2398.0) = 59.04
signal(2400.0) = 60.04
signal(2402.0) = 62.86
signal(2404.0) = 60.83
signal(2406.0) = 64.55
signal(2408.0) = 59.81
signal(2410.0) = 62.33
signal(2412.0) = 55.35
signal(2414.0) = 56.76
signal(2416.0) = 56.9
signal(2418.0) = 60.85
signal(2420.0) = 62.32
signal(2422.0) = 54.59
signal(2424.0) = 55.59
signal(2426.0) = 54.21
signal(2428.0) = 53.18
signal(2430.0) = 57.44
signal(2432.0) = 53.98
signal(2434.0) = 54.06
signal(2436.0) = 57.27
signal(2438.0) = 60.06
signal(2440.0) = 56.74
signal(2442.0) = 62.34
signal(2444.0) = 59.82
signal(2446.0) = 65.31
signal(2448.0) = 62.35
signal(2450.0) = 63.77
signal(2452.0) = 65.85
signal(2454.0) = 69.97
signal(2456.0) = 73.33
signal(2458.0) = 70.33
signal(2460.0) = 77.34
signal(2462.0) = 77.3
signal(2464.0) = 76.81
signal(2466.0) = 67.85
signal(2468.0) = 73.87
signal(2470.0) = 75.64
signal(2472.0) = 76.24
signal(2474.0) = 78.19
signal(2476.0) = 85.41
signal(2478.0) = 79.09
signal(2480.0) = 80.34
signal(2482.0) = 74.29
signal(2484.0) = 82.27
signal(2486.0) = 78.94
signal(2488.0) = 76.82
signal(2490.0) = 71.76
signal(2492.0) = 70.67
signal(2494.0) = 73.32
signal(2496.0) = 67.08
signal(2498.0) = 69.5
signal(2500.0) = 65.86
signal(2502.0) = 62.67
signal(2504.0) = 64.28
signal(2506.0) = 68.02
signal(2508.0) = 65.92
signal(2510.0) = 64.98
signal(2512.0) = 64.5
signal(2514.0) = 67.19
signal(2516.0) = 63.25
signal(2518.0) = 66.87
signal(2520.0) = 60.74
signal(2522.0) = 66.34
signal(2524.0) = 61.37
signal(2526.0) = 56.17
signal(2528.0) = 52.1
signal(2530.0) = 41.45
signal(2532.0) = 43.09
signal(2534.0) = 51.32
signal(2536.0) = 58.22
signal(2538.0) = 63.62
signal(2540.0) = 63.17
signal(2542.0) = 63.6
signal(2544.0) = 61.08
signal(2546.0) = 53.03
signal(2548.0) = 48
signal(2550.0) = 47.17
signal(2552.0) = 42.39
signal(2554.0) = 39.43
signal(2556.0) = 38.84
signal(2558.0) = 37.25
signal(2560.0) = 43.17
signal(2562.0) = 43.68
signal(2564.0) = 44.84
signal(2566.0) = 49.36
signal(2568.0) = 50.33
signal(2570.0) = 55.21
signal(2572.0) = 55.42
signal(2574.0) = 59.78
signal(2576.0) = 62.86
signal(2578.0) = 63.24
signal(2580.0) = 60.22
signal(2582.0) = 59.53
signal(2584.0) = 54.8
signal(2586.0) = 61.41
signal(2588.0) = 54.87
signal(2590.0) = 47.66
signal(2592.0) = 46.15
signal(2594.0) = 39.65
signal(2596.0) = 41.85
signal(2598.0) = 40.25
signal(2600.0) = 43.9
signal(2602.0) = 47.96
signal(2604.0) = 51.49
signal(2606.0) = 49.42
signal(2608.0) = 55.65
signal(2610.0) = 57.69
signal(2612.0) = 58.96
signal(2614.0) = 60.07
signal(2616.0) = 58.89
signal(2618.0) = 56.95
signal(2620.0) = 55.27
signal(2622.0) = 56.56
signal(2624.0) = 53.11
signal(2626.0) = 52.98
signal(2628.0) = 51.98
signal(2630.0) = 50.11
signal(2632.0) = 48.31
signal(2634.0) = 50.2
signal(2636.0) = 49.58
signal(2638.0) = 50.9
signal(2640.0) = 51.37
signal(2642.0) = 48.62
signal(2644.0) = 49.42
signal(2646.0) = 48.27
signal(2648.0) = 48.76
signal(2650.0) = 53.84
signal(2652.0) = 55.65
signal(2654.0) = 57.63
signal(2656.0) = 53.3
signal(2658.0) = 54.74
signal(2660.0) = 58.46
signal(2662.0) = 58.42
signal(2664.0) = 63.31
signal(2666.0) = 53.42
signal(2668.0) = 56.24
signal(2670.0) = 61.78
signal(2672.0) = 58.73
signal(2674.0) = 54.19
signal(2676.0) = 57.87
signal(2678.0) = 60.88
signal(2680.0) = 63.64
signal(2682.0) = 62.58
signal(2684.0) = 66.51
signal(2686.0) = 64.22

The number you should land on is 117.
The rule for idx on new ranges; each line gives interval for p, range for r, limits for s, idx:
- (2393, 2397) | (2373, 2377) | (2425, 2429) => 129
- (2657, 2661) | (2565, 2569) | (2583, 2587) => 106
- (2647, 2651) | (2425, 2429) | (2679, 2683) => 105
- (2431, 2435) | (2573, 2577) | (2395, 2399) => 115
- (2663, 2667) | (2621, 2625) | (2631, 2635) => 113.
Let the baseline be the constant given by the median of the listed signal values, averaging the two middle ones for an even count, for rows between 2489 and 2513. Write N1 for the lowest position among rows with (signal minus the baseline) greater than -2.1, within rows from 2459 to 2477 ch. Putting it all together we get 2460.0 ch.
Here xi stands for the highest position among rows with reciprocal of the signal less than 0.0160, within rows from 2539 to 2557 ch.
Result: 2542.0 ch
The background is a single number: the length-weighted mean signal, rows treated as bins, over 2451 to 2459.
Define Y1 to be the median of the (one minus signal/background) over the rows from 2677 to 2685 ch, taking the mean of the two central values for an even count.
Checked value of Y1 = 0.097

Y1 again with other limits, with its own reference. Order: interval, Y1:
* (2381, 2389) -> 0.073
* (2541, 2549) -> 0.183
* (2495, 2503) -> 0.049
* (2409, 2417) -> 0.187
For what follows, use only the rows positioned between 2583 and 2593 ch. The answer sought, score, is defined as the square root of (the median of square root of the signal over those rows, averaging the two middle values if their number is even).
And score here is 2.72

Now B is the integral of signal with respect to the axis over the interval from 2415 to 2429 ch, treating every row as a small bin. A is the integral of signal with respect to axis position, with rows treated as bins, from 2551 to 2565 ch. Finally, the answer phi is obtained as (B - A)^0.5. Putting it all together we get 15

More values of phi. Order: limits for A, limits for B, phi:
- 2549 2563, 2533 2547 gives 16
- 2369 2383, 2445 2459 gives 5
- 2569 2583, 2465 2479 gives 15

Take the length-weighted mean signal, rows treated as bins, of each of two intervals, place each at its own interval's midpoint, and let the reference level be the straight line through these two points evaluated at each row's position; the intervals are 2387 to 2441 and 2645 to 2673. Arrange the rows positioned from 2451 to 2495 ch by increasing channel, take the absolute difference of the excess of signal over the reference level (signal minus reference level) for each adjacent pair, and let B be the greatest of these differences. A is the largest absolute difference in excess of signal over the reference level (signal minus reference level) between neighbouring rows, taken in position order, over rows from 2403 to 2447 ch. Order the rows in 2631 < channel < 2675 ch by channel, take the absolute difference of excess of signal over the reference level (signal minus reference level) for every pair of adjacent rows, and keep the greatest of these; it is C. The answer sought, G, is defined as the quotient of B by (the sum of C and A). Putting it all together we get 0.51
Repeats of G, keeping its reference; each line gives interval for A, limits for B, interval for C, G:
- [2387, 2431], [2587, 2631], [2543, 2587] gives 0.46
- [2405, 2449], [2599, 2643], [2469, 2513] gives 0.40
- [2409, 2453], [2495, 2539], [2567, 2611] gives 0.71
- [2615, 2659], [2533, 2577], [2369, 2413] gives 0.65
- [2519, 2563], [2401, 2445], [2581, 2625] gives 0.43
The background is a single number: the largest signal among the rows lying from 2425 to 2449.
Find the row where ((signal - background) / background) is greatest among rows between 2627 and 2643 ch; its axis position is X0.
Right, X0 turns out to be 2628.0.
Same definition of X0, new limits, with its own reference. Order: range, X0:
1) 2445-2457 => 2456.0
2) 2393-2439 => 2394.0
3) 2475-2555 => 2476.0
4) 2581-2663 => 2586.0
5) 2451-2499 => 2476.0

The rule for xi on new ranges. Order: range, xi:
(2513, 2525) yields 2522.0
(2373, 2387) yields 2386.0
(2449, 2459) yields 2458.0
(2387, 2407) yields 2406.0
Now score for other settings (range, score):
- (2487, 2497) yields 2.91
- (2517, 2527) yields 2.80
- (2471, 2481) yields 2.98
